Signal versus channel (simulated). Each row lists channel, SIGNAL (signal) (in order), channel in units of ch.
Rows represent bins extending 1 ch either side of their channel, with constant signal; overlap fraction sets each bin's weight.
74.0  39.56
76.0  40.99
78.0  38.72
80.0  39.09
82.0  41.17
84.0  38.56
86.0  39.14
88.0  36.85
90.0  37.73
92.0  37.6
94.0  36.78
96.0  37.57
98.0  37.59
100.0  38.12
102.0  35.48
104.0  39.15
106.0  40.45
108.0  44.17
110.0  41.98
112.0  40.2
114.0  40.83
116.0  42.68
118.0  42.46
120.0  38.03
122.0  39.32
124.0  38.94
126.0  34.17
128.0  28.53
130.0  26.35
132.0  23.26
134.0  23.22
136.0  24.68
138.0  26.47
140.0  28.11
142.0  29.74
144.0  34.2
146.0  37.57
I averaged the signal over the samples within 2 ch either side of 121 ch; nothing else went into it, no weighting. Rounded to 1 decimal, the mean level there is 38.7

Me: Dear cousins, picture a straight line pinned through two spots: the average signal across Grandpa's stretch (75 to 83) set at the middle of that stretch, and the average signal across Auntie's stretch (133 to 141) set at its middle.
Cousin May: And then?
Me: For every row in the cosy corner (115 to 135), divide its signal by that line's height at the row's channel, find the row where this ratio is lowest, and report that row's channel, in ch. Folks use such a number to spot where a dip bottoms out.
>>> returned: 132.0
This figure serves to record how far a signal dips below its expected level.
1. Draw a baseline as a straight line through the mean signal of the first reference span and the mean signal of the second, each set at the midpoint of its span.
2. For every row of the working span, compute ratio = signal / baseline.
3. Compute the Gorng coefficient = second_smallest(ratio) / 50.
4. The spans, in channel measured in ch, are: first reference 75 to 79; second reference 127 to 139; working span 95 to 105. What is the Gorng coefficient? 0.0215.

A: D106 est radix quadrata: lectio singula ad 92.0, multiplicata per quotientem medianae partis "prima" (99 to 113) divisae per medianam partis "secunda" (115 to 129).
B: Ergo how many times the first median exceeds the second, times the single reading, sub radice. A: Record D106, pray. 6.23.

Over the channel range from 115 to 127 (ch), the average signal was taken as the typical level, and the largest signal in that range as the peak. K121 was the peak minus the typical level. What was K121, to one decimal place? 3.4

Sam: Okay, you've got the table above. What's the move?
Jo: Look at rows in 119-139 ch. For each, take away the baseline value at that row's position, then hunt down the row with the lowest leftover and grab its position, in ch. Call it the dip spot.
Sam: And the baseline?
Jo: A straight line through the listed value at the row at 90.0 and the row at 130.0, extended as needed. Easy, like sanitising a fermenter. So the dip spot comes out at 132.0 ch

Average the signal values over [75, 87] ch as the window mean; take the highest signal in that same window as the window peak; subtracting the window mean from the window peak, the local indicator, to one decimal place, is 1.6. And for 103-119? 2.7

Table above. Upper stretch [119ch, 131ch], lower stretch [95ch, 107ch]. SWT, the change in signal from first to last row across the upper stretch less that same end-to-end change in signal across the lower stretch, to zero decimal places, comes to -15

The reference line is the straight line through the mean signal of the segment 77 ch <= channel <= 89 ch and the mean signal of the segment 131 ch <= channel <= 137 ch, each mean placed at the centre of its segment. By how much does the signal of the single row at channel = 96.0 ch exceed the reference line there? 2.5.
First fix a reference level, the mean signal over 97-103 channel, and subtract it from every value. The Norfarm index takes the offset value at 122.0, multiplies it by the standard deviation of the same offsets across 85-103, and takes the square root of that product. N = 1.5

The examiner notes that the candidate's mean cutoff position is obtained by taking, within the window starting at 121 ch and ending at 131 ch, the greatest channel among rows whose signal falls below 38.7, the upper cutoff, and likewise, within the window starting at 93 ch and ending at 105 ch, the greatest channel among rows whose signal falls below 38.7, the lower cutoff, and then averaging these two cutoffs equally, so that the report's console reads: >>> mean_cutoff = 116 ch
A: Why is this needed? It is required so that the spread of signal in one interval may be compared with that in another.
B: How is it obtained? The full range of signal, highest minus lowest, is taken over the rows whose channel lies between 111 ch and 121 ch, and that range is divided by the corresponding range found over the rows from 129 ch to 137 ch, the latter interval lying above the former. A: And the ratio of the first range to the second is 1.49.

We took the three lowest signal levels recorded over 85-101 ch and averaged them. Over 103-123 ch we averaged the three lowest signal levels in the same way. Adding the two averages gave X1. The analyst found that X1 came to 76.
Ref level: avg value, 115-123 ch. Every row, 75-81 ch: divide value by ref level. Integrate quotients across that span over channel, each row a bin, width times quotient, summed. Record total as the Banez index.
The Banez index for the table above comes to 5.8 ch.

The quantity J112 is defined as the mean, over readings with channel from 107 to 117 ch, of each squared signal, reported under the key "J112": 1764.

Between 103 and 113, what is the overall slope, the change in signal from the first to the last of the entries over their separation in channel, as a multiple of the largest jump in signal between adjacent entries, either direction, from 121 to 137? 0.02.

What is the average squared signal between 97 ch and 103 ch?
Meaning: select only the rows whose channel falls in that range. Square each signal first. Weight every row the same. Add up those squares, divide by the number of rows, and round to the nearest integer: 1375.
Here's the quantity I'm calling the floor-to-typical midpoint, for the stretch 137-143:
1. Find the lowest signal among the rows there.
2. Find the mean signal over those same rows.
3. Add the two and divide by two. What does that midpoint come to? 27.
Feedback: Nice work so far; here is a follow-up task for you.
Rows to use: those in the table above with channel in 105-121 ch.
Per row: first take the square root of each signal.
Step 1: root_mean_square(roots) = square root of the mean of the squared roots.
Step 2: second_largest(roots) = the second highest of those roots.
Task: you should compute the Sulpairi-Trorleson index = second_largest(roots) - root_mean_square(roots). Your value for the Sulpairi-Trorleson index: 0.10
